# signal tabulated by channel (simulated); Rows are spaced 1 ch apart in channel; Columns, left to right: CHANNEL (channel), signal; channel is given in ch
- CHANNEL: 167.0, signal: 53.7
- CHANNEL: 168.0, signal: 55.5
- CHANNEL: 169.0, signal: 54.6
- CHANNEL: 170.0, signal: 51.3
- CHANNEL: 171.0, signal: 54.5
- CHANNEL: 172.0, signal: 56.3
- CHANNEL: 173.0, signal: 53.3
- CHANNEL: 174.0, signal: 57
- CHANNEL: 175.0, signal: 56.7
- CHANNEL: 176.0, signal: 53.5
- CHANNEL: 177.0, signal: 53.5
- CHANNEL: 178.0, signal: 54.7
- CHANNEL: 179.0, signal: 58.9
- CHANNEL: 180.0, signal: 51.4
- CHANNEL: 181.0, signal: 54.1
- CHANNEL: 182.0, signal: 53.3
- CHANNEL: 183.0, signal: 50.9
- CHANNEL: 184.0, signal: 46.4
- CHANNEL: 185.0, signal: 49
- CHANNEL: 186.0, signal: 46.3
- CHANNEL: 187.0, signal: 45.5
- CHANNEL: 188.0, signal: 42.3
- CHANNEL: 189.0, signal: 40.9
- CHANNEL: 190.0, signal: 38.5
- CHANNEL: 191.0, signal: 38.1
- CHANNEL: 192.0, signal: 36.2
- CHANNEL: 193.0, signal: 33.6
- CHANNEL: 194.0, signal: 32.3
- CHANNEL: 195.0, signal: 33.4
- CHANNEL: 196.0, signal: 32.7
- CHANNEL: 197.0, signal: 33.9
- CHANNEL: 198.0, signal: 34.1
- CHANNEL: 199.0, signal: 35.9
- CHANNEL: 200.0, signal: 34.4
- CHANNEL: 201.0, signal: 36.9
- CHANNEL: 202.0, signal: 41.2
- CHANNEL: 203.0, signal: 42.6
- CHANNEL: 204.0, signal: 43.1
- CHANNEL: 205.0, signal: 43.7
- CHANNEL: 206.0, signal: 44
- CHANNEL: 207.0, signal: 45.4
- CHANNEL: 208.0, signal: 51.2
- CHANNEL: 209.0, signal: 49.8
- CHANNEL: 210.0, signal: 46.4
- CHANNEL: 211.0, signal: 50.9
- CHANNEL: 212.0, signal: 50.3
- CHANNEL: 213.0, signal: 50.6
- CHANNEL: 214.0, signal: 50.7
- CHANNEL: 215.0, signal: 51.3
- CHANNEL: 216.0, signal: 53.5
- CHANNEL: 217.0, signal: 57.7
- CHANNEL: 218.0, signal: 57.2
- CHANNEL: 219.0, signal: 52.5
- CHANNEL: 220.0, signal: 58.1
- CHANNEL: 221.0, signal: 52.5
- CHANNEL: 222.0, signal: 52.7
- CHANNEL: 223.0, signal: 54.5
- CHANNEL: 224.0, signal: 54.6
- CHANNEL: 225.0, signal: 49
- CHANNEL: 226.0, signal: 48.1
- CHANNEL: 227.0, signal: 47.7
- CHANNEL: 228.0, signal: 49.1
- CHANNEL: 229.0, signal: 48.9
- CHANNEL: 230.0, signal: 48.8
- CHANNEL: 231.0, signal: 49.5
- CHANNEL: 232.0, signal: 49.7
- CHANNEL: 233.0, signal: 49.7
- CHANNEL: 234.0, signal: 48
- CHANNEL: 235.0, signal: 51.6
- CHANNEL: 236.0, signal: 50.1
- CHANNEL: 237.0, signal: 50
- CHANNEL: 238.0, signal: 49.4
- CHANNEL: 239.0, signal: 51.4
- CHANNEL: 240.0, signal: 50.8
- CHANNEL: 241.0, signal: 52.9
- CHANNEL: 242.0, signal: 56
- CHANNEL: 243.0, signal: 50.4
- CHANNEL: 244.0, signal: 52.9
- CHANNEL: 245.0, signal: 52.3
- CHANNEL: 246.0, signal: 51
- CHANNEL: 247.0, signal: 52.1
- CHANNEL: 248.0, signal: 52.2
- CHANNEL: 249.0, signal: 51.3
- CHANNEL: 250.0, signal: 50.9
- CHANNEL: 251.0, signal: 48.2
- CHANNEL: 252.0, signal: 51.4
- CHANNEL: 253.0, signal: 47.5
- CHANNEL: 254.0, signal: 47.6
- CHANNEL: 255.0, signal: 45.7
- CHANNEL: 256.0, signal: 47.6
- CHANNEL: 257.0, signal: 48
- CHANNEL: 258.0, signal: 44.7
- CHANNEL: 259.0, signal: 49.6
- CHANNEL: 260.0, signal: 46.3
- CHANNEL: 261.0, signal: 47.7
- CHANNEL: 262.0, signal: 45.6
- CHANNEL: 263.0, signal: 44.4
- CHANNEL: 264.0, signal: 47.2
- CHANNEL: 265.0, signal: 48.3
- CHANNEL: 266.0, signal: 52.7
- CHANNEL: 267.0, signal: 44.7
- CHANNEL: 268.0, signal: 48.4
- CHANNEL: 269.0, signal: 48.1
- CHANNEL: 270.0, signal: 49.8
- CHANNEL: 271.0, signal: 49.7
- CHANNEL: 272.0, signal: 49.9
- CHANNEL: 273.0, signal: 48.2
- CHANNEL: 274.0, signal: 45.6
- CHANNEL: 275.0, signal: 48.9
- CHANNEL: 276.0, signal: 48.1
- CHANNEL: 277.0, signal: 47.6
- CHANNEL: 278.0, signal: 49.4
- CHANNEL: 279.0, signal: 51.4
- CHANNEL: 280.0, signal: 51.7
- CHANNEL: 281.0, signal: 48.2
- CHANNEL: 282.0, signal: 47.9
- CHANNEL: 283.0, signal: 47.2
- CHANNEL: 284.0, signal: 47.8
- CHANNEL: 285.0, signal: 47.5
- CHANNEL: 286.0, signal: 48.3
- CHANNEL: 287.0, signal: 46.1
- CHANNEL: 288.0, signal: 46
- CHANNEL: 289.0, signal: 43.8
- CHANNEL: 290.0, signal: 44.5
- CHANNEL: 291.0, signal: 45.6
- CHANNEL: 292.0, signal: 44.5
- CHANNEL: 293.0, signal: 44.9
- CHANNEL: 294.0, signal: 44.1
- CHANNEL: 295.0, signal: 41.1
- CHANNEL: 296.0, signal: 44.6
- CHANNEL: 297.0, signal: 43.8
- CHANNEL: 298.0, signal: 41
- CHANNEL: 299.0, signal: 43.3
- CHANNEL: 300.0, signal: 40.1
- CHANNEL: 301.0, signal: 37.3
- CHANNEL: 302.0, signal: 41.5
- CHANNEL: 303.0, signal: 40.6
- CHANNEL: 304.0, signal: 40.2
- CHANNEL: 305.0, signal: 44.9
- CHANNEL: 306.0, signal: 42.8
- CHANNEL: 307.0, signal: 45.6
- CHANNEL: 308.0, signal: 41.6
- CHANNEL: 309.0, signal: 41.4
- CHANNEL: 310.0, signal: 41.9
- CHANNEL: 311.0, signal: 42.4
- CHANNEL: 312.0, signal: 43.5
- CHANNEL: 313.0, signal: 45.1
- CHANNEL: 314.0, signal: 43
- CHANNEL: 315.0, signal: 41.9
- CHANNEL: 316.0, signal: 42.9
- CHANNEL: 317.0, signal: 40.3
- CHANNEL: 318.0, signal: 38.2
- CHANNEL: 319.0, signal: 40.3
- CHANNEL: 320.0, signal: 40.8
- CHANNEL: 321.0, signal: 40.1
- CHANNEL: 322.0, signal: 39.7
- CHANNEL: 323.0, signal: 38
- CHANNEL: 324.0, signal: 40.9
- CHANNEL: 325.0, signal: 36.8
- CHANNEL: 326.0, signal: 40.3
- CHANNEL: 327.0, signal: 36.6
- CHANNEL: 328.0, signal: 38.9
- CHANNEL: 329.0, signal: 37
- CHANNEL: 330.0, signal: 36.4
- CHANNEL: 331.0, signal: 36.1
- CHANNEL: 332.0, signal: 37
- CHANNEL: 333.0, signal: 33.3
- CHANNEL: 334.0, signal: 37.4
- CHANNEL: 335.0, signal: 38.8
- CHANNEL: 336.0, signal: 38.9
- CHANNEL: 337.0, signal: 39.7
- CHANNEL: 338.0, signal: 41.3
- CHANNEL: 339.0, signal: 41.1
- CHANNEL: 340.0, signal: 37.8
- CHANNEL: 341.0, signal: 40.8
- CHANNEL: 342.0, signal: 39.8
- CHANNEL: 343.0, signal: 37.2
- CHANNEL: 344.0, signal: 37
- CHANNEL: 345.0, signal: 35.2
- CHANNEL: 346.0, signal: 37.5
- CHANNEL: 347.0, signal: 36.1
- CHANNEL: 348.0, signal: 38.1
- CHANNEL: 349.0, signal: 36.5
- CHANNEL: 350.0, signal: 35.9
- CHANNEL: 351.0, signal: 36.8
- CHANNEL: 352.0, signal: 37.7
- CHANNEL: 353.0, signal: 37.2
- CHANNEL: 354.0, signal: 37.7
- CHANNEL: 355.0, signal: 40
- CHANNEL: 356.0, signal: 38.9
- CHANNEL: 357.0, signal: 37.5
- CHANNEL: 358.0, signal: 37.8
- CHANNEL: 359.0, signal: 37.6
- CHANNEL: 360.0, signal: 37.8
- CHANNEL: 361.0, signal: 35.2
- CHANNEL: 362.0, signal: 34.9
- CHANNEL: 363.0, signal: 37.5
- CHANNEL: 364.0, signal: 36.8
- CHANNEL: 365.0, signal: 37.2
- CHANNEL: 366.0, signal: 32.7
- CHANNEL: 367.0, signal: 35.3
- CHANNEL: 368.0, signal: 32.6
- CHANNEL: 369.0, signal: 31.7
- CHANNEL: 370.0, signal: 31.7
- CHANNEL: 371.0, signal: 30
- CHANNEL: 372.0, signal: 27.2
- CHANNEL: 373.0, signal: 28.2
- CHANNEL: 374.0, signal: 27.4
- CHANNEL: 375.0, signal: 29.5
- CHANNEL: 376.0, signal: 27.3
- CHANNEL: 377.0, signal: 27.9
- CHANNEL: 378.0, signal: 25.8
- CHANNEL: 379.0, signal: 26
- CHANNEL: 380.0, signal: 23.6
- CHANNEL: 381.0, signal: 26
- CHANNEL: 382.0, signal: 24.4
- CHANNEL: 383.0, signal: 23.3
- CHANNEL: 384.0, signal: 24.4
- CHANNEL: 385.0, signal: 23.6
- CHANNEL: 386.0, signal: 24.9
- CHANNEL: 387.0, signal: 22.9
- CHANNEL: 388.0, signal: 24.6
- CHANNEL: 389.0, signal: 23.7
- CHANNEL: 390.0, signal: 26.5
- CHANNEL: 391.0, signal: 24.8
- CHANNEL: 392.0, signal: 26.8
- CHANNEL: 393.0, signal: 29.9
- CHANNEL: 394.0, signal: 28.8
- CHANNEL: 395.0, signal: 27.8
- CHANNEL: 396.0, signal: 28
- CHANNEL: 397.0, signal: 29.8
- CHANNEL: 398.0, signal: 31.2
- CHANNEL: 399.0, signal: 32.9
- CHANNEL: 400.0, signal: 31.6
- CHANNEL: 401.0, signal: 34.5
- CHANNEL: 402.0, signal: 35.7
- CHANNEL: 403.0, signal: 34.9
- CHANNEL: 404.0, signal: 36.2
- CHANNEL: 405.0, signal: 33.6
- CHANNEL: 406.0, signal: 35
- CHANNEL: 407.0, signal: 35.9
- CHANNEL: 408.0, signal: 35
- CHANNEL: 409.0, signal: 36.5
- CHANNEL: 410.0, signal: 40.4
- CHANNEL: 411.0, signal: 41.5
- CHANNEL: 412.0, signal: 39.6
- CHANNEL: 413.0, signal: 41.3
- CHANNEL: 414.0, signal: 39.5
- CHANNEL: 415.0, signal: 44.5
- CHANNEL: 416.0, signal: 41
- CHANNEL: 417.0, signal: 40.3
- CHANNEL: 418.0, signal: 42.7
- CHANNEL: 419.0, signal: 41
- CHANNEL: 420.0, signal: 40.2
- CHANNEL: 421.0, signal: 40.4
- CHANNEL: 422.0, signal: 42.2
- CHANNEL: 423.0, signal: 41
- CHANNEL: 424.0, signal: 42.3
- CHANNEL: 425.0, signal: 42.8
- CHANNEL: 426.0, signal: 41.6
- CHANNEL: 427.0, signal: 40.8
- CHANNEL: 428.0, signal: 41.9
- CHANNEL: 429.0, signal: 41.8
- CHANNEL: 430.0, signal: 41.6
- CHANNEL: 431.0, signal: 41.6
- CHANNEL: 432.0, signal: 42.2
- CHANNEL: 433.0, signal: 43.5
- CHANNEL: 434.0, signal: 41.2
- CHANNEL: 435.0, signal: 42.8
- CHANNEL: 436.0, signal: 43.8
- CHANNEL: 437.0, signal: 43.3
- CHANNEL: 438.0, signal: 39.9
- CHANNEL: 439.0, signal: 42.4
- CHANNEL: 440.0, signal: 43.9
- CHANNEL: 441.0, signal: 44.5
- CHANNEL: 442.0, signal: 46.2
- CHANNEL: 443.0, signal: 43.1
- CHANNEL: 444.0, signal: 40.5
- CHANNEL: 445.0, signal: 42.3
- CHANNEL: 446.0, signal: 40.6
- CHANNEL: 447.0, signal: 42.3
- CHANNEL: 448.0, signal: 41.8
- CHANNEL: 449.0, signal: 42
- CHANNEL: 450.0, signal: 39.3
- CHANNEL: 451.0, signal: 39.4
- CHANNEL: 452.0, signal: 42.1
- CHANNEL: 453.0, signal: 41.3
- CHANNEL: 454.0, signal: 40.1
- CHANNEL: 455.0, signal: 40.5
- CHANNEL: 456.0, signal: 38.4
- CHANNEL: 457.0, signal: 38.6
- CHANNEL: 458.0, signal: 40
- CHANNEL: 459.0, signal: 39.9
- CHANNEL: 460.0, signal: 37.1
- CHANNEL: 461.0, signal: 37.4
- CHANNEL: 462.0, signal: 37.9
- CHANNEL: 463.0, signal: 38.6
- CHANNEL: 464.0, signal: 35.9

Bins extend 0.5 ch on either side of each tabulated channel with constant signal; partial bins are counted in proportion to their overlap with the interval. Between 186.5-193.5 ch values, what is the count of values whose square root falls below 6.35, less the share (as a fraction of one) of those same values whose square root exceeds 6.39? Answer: 4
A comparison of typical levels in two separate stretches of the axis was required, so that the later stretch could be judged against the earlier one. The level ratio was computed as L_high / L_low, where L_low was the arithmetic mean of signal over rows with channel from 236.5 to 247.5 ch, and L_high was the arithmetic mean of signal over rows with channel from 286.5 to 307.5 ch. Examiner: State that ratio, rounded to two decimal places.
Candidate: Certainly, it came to 0.83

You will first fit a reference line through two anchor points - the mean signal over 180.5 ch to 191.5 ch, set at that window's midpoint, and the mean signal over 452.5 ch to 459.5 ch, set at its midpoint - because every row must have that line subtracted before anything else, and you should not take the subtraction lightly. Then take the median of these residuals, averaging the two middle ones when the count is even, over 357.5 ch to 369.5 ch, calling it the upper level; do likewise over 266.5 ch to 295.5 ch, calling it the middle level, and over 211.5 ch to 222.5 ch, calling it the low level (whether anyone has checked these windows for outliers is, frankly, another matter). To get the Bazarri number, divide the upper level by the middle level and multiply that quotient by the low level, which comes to -10.6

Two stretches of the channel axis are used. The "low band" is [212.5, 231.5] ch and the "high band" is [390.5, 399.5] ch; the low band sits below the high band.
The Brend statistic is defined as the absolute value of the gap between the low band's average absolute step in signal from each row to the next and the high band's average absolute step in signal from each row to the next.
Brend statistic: 0.40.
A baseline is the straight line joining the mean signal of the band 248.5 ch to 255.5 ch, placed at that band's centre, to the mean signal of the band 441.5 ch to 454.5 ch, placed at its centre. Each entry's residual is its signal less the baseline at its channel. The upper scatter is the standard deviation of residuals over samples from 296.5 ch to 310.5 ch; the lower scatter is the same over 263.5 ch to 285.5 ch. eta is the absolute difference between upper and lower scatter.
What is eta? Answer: 0.3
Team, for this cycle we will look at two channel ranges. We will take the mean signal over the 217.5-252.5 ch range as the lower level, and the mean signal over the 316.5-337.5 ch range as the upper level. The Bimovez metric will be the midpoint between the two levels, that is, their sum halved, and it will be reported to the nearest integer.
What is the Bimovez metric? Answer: 45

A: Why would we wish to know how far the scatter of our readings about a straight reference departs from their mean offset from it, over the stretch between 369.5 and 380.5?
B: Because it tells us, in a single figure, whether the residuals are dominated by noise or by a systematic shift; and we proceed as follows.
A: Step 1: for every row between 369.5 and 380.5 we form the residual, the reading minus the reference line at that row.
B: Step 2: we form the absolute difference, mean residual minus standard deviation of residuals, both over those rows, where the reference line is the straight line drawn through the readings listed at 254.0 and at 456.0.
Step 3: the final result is 16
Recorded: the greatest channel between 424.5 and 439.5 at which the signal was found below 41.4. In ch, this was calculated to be 438.0 ch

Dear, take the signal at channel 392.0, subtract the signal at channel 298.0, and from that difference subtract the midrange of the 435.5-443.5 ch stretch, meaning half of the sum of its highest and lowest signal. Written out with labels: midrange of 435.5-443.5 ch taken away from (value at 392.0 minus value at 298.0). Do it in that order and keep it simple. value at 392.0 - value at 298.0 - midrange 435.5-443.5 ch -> -57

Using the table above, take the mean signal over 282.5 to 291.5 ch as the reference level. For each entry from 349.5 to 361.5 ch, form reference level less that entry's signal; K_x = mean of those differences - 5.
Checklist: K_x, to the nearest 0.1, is 3.8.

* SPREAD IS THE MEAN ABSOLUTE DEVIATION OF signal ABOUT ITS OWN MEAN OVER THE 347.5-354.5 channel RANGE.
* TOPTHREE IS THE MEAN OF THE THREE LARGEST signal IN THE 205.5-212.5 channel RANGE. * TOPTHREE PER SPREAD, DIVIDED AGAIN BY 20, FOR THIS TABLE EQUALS 4.07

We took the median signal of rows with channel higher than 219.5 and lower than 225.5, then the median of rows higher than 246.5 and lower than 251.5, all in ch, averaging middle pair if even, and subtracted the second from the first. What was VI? 2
